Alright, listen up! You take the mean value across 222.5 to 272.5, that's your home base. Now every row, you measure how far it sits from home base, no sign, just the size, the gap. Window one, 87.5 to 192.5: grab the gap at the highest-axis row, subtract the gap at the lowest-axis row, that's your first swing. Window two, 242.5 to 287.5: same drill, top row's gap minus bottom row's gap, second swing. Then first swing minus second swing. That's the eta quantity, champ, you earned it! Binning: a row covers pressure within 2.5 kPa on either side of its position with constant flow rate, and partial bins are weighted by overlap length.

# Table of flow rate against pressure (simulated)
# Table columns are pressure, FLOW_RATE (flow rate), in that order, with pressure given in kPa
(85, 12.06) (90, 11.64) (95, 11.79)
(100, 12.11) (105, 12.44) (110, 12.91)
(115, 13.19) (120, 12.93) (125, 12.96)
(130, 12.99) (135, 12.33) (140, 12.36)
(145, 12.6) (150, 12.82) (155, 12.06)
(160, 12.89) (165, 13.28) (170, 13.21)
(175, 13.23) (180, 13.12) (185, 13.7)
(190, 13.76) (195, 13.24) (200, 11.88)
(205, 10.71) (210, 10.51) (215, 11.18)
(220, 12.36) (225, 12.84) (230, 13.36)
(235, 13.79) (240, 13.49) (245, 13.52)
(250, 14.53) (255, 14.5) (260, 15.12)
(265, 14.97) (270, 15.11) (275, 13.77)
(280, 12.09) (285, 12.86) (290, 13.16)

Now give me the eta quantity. -2.8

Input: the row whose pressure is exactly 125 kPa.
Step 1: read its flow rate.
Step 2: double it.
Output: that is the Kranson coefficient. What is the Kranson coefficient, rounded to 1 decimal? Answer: 25.9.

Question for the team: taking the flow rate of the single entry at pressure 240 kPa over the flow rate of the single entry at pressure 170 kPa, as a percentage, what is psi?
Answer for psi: 102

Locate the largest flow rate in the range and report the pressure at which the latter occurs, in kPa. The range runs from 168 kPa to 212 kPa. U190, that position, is 190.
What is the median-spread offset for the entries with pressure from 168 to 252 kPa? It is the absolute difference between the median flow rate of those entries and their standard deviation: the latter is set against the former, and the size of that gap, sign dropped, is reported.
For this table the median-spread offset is 12.1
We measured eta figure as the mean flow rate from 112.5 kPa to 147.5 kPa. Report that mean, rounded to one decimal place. 12.8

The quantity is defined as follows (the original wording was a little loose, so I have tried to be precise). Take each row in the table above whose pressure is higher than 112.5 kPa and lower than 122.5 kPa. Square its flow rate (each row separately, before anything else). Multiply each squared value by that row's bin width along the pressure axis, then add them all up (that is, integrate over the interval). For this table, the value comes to 1706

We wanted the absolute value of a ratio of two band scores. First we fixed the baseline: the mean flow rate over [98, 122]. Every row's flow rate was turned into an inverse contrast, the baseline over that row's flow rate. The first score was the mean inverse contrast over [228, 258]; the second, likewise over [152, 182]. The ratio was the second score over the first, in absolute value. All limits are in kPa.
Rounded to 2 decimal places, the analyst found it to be 1.07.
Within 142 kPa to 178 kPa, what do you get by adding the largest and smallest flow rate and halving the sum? 12.7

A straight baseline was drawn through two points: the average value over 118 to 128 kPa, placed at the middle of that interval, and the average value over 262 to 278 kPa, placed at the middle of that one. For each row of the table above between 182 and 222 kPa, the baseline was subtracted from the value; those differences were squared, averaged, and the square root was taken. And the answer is 2.1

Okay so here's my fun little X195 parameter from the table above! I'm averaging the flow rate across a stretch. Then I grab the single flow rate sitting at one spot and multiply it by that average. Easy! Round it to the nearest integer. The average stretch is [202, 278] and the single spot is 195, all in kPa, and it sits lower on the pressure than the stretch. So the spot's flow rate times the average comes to 176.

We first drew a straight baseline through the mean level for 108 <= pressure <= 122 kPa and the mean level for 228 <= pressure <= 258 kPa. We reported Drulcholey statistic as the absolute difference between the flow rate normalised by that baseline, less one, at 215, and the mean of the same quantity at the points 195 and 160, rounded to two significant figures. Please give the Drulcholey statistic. 0.16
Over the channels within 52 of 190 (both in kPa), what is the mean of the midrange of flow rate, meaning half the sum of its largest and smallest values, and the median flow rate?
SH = 12.5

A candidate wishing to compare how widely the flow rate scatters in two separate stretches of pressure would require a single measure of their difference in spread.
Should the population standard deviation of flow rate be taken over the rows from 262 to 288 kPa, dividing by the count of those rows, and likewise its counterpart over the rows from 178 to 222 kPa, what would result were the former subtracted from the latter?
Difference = 0.0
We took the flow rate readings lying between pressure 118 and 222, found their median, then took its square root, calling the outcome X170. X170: 3.59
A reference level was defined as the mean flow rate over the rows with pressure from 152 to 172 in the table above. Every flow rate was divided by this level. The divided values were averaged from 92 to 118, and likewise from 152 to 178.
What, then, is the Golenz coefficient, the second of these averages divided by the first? 1.04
